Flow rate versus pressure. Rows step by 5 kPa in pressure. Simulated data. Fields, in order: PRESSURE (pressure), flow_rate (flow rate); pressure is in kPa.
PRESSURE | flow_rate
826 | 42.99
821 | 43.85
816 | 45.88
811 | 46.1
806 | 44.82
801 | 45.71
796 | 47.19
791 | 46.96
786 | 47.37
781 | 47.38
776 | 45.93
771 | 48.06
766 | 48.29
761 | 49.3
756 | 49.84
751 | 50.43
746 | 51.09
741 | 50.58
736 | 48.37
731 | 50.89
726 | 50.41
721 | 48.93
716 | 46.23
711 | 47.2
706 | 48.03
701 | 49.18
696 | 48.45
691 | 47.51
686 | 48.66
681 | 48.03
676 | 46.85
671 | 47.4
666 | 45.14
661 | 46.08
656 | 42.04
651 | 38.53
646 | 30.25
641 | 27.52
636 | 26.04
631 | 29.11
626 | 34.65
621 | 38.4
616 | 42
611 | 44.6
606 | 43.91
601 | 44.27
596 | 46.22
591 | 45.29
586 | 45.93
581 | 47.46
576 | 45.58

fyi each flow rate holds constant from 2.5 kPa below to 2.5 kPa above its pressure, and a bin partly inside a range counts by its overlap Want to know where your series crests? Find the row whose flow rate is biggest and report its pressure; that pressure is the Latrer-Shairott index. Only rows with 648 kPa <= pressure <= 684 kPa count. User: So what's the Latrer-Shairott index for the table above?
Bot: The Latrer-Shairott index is 681 kPa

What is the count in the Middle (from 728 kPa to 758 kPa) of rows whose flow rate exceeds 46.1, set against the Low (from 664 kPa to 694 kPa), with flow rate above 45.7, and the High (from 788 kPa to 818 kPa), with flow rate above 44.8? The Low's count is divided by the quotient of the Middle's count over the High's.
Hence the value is 5.0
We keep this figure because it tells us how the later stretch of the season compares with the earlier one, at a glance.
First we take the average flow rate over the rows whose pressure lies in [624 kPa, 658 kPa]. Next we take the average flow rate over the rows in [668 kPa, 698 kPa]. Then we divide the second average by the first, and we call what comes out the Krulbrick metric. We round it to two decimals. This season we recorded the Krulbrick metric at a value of 1.47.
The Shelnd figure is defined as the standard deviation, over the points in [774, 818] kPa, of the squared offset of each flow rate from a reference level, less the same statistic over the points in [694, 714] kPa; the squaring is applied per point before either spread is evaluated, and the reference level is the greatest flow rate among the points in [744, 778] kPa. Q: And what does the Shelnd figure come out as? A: 4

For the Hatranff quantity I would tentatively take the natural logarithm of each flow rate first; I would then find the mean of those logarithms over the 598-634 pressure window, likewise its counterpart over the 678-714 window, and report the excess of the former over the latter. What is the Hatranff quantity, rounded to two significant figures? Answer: -0.21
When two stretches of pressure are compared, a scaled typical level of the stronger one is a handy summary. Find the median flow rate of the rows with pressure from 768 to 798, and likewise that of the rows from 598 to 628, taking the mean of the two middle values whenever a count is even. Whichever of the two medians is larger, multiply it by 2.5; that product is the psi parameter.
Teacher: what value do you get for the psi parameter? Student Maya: 118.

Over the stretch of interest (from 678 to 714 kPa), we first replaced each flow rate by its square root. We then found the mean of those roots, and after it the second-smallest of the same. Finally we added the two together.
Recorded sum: 13.8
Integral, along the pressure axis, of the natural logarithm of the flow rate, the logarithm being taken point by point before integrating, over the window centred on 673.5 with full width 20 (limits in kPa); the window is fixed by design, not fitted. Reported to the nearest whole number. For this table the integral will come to 77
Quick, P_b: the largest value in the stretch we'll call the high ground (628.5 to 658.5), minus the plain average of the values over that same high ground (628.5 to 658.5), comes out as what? 9.8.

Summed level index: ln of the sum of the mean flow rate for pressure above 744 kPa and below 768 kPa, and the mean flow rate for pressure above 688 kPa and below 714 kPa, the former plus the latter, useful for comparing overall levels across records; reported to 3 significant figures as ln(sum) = 4.58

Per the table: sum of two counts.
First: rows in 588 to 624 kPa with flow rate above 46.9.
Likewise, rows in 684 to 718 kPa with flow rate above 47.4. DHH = 5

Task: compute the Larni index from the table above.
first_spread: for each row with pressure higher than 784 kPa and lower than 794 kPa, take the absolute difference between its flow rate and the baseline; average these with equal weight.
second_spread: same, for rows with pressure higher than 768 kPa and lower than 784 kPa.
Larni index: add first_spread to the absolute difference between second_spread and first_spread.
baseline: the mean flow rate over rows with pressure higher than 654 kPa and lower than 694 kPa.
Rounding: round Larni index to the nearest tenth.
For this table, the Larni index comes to 1.0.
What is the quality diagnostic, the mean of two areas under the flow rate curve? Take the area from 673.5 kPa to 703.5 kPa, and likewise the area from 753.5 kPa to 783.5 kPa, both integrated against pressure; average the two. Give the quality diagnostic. 1444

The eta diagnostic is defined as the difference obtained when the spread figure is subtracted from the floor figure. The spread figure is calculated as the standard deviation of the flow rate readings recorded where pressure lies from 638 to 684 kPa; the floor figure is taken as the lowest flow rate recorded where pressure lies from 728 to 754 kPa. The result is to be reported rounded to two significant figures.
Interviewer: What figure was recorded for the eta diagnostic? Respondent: 41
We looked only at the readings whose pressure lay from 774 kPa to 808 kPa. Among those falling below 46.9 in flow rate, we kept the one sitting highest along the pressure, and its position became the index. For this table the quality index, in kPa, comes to 806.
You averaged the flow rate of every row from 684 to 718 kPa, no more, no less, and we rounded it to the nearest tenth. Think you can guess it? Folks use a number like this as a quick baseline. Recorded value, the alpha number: 47.9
